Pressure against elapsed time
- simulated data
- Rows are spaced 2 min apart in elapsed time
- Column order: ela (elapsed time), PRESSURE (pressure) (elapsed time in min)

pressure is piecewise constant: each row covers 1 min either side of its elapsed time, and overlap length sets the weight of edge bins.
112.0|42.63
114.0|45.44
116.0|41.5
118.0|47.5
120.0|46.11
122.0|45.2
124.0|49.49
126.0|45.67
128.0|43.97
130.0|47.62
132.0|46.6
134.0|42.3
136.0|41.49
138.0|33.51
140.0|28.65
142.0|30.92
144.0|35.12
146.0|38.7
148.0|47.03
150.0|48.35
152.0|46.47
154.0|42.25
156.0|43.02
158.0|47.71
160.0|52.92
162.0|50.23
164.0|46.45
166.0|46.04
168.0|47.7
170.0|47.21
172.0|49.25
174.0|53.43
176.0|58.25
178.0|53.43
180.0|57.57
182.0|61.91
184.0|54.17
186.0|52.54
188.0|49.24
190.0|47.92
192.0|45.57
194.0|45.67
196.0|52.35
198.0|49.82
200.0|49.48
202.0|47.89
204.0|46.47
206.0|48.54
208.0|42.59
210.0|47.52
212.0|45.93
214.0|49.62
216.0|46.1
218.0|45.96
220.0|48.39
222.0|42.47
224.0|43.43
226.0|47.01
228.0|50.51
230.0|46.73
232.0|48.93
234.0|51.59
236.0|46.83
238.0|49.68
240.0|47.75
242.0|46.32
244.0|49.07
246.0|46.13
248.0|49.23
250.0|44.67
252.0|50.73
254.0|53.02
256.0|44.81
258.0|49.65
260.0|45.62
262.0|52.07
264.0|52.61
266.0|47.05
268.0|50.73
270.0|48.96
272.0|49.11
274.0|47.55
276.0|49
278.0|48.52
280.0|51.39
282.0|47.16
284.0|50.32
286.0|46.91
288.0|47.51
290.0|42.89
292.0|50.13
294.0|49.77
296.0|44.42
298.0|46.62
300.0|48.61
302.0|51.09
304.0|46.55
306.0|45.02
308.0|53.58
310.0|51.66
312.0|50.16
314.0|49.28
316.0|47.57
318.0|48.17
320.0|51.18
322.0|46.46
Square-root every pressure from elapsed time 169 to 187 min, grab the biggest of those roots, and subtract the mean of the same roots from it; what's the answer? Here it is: 0.512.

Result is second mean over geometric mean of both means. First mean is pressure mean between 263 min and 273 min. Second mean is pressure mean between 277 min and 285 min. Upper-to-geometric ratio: 1.00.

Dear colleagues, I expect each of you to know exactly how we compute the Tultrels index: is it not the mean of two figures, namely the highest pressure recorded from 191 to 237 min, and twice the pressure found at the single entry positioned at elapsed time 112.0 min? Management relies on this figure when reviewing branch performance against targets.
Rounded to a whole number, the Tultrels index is 69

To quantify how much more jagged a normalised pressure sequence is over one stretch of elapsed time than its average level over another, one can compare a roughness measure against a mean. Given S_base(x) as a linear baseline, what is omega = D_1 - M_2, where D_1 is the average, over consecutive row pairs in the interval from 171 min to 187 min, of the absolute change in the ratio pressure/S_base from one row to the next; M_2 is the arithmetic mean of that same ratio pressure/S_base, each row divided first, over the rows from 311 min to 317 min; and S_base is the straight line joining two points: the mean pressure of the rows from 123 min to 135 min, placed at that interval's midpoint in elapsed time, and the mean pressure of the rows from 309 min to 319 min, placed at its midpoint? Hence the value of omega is -0.896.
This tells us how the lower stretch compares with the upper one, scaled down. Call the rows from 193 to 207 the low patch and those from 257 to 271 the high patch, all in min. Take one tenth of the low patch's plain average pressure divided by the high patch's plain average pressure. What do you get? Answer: 0.098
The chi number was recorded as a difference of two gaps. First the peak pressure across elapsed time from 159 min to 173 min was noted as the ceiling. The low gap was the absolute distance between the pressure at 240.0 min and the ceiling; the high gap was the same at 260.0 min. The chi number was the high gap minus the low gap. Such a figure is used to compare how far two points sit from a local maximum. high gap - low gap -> 2.1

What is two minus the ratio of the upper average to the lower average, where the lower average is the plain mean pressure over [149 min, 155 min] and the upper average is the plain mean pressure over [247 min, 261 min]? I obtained 0.944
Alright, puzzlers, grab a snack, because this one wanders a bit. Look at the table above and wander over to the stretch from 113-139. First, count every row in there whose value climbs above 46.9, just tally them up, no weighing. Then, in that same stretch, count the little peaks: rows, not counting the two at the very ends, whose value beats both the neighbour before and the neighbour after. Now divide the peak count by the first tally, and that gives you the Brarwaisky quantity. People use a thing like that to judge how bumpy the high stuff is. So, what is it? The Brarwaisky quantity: 1.0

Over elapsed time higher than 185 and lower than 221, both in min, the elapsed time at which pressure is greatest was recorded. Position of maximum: 186.0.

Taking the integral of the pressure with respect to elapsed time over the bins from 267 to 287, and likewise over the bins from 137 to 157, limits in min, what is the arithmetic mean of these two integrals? 884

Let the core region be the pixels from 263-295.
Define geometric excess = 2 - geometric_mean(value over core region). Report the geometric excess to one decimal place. -46.7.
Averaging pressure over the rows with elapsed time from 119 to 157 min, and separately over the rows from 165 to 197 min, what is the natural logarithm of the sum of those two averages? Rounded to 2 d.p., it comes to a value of 4.54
